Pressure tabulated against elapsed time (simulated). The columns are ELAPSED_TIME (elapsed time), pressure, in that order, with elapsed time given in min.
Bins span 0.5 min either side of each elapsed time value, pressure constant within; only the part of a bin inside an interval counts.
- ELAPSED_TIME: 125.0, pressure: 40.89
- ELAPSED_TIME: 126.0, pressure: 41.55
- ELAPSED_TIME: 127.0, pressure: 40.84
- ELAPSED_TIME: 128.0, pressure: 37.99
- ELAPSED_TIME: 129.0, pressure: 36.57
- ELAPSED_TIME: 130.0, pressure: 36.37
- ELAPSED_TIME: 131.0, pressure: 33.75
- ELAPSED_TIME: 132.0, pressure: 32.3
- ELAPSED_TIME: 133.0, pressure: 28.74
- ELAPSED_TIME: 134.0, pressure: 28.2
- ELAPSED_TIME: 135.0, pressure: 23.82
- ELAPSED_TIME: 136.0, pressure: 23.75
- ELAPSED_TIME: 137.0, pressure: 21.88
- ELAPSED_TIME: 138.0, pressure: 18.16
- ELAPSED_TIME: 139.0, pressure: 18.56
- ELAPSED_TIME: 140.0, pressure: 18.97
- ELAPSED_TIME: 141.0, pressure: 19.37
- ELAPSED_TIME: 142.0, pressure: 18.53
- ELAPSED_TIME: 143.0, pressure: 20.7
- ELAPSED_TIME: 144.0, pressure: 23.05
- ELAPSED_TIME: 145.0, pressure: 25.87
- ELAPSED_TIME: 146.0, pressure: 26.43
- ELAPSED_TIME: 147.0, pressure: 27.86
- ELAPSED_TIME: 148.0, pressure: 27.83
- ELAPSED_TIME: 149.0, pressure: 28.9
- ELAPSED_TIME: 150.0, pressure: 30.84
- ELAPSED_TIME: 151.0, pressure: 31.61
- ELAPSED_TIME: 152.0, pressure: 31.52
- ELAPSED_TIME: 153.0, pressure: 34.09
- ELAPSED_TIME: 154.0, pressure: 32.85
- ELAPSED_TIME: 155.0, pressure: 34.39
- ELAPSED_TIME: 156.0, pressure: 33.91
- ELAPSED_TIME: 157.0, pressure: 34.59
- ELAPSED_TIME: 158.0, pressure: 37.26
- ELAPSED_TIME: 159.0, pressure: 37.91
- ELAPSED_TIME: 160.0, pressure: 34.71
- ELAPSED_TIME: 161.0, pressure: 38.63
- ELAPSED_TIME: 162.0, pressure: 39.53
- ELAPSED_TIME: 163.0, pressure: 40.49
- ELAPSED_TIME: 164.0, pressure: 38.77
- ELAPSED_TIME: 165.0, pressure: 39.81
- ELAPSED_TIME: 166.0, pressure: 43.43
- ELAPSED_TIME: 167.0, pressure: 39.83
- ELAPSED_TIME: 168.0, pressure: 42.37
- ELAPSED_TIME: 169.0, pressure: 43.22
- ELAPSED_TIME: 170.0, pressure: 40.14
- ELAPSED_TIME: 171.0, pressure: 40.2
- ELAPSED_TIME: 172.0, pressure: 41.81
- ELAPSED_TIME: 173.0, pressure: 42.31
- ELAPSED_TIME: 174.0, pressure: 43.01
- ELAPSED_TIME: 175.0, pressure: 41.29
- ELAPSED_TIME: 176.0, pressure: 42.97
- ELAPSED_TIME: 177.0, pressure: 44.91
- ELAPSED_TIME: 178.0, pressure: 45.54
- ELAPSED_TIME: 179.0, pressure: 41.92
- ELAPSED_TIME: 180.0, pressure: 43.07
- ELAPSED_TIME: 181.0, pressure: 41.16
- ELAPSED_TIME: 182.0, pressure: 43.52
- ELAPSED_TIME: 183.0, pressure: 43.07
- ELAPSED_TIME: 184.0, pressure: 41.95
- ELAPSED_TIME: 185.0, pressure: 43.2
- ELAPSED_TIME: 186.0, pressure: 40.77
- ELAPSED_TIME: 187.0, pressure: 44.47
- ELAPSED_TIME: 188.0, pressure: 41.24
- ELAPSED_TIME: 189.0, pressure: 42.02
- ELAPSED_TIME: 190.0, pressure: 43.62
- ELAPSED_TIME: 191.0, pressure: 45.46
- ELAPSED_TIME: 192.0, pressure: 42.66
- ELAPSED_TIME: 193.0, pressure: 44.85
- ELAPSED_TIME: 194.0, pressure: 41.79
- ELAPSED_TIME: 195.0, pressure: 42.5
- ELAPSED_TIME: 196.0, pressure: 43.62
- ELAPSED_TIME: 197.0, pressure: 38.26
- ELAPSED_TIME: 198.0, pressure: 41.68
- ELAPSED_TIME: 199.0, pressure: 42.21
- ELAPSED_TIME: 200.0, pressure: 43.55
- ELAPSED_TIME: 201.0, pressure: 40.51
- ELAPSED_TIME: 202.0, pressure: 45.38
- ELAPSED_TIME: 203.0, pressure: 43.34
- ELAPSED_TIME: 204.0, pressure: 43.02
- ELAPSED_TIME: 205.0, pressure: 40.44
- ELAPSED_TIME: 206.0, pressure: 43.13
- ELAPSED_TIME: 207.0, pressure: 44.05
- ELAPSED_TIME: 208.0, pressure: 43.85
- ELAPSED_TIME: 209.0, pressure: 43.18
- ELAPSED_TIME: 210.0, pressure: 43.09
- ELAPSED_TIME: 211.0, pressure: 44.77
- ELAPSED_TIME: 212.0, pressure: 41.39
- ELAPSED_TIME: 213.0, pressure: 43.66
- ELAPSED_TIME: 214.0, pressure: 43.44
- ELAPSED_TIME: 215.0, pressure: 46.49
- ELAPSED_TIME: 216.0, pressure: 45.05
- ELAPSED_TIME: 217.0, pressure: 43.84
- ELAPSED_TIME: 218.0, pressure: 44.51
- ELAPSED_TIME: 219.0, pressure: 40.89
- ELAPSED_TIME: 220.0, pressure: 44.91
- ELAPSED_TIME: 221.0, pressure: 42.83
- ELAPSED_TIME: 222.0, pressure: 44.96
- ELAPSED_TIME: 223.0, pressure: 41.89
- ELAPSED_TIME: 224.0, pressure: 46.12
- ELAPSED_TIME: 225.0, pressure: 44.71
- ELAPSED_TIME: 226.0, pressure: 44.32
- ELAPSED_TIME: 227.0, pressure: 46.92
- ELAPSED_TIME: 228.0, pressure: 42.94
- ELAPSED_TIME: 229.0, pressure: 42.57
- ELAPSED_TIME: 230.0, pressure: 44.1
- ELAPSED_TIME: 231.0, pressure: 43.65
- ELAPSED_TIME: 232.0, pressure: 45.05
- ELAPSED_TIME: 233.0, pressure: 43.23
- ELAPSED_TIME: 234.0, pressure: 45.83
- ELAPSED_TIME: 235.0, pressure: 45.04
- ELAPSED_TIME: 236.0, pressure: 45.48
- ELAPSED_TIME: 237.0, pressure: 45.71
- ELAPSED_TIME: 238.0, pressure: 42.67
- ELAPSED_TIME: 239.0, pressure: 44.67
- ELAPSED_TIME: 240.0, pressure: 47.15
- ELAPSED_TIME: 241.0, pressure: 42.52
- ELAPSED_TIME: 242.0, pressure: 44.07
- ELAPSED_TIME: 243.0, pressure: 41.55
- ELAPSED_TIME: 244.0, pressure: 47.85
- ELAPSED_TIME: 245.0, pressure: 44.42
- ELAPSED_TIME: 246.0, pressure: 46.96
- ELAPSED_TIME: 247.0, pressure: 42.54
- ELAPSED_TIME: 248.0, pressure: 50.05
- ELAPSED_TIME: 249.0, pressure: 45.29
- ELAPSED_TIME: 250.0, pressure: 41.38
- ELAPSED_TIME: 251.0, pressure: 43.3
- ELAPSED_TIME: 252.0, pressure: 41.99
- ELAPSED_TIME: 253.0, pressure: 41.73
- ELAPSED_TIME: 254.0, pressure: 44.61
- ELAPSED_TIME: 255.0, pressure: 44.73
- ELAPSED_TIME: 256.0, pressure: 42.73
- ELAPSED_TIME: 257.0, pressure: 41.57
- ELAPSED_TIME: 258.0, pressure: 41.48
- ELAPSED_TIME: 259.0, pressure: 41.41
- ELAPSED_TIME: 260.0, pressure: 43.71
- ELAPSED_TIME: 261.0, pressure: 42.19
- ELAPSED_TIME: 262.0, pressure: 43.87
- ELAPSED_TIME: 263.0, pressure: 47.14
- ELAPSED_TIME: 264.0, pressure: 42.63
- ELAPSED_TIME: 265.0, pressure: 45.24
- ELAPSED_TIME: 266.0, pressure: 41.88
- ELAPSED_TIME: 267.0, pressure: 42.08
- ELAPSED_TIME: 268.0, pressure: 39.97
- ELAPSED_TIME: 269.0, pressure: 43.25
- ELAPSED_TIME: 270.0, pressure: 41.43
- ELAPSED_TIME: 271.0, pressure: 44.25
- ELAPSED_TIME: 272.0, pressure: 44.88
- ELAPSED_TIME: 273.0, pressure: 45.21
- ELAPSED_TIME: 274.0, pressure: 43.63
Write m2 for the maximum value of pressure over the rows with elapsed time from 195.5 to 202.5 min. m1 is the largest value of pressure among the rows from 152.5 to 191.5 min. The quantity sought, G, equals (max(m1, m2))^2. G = 2074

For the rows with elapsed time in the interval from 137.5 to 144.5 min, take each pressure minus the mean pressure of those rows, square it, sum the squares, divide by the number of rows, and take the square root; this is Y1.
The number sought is 1.60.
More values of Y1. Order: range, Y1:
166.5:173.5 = 1.24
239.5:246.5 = 2.26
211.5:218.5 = 1.45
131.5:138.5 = 4.42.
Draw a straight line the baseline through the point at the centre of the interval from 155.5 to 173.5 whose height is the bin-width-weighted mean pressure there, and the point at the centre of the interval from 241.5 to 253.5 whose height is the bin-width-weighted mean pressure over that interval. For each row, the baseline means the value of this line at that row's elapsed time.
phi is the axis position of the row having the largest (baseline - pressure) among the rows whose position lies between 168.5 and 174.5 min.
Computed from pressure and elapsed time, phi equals 170.0 min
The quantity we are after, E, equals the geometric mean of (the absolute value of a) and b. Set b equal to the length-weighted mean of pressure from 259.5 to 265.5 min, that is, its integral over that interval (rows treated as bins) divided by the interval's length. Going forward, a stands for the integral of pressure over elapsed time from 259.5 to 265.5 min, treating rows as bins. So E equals 108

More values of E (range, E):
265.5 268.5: 72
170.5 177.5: 112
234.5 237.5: 79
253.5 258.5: 96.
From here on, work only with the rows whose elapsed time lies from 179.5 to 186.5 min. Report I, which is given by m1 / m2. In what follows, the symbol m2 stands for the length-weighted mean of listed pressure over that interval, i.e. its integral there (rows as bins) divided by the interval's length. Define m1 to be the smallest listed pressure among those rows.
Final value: 0.96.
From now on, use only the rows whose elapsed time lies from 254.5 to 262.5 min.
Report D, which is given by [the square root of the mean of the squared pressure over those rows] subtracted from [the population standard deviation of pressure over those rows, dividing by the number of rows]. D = -41.5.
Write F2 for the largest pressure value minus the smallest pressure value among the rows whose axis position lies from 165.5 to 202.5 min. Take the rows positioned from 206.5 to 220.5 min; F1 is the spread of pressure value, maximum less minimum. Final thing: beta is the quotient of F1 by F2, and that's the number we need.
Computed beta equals 0.8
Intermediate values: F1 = 6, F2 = 7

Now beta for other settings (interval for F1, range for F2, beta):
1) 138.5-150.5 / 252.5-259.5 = 3.7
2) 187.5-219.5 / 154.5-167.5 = 0.9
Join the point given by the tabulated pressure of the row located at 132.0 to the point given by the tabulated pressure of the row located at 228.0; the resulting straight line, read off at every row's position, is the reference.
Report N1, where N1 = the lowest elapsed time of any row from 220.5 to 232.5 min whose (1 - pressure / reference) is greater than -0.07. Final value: 221.0 min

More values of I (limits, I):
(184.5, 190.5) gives 0.96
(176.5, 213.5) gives 0.89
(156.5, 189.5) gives 0.84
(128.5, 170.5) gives 0.58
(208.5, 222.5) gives 0.93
